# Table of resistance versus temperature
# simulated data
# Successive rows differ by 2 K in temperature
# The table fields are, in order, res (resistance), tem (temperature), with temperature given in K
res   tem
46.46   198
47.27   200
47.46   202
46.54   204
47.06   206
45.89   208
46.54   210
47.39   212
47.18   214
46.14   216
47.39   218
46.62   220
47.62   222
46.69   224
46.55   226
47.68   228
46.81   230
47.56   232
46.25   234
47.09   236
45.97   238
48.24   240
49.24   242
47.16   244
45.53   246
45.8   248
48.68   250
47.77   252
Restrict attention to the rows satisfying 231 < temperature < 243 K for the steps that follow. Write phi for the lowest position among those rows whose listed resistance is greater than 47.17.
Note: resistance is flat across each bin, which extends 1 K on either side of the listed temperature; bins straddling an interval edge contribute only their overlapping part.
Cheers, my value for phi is 232 K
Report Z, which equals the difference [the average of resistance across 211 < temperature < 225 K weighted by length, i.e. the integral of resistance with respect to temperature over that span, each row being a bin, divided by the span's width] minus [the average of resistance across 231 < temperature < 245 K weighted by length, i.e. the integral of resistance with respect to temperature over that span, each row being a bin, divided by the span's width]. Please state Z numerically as -0.35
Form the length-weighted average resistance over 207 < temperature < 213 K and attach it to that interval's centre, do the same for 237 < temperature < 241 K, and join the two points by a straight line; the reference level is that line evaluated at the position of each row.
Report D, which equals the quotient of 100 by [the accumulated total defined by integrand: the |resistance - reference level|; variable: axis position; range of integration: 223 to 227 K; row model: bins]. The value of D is 102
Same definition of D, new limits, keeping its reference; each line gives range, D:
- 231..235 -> 37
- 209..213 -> 61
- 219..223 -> 52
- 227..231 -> 55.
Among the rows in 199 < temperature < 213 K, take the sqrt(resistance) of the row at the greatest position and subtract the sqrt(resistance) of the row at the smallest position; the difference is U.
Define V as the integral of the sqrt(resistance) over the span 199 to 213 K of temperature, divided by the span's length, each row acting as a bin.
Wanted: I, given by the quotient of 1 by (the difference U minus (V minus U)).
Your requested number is -0.1464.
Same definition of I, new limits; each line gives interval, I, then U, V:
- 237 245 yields -0.1486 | 0.09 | 6.90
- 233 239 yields -0.1459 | -0.02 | 6.81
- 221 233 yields -0.1454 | 0.00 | 6.87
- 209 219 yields -0.1487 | 0.06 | 6.85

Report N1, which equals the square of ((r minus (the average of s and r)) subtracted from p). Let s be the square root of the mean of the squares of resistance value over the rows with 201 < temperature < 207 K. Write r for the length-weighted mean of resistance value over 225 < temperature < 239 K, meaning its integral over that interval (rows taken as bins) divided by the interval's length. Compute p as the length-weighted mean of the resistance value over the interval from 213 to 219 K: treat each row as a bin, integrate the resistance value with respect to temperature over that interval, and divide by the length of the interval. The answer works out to 2208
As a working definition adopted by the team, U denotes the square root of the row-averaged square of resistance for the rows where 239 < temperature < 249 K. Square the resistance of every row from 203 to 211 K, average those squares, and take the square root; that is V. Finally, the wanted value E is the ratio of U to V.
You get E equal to 1.02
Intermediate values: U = 47.22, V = 46.5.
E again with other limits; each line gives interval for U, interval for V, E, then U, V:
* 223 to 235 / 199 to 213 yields 1.00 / 46.93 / 46.9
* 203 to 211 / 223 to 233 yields 0.99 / 46.51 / 47.1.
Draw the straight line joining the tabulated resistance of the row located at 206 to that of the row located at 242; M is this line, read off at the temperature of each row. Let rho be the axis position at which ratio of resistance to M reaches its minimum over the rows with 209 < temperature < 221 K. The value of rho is 216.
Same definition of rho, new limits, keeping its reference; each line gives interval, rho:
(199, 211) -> 208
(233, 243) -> 238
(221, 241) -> 238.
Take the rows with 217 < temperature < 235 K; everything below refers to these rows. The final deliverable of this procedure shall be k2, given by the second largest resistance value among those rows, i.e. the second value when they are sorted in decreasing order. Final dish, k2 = 47.62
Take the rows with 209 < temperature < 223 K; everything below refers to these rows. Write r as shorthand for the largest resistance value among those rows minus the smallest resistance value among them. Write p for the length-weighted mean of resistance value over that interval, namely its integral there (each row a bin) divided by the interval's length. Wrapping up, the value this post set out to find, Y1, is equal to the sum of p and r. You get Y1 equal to 48.5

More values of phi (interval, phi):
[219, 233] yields 222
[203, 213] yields 212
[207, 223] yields 212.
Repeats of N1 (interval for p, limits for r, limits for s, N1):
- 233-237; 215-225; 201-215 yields 2177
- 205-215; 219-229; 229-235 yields 2184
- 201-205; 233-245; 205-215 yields 2185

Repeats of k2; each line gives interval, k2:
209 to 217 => 47.18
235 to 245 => 48.24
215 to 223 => 47.39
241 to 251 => 48.68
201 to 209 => 47.06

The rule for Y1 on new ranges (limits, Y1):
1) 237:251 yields 50.9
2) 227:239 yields 48.6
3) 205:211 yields 47.7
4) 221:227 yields 48.0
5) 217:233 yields 48.2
